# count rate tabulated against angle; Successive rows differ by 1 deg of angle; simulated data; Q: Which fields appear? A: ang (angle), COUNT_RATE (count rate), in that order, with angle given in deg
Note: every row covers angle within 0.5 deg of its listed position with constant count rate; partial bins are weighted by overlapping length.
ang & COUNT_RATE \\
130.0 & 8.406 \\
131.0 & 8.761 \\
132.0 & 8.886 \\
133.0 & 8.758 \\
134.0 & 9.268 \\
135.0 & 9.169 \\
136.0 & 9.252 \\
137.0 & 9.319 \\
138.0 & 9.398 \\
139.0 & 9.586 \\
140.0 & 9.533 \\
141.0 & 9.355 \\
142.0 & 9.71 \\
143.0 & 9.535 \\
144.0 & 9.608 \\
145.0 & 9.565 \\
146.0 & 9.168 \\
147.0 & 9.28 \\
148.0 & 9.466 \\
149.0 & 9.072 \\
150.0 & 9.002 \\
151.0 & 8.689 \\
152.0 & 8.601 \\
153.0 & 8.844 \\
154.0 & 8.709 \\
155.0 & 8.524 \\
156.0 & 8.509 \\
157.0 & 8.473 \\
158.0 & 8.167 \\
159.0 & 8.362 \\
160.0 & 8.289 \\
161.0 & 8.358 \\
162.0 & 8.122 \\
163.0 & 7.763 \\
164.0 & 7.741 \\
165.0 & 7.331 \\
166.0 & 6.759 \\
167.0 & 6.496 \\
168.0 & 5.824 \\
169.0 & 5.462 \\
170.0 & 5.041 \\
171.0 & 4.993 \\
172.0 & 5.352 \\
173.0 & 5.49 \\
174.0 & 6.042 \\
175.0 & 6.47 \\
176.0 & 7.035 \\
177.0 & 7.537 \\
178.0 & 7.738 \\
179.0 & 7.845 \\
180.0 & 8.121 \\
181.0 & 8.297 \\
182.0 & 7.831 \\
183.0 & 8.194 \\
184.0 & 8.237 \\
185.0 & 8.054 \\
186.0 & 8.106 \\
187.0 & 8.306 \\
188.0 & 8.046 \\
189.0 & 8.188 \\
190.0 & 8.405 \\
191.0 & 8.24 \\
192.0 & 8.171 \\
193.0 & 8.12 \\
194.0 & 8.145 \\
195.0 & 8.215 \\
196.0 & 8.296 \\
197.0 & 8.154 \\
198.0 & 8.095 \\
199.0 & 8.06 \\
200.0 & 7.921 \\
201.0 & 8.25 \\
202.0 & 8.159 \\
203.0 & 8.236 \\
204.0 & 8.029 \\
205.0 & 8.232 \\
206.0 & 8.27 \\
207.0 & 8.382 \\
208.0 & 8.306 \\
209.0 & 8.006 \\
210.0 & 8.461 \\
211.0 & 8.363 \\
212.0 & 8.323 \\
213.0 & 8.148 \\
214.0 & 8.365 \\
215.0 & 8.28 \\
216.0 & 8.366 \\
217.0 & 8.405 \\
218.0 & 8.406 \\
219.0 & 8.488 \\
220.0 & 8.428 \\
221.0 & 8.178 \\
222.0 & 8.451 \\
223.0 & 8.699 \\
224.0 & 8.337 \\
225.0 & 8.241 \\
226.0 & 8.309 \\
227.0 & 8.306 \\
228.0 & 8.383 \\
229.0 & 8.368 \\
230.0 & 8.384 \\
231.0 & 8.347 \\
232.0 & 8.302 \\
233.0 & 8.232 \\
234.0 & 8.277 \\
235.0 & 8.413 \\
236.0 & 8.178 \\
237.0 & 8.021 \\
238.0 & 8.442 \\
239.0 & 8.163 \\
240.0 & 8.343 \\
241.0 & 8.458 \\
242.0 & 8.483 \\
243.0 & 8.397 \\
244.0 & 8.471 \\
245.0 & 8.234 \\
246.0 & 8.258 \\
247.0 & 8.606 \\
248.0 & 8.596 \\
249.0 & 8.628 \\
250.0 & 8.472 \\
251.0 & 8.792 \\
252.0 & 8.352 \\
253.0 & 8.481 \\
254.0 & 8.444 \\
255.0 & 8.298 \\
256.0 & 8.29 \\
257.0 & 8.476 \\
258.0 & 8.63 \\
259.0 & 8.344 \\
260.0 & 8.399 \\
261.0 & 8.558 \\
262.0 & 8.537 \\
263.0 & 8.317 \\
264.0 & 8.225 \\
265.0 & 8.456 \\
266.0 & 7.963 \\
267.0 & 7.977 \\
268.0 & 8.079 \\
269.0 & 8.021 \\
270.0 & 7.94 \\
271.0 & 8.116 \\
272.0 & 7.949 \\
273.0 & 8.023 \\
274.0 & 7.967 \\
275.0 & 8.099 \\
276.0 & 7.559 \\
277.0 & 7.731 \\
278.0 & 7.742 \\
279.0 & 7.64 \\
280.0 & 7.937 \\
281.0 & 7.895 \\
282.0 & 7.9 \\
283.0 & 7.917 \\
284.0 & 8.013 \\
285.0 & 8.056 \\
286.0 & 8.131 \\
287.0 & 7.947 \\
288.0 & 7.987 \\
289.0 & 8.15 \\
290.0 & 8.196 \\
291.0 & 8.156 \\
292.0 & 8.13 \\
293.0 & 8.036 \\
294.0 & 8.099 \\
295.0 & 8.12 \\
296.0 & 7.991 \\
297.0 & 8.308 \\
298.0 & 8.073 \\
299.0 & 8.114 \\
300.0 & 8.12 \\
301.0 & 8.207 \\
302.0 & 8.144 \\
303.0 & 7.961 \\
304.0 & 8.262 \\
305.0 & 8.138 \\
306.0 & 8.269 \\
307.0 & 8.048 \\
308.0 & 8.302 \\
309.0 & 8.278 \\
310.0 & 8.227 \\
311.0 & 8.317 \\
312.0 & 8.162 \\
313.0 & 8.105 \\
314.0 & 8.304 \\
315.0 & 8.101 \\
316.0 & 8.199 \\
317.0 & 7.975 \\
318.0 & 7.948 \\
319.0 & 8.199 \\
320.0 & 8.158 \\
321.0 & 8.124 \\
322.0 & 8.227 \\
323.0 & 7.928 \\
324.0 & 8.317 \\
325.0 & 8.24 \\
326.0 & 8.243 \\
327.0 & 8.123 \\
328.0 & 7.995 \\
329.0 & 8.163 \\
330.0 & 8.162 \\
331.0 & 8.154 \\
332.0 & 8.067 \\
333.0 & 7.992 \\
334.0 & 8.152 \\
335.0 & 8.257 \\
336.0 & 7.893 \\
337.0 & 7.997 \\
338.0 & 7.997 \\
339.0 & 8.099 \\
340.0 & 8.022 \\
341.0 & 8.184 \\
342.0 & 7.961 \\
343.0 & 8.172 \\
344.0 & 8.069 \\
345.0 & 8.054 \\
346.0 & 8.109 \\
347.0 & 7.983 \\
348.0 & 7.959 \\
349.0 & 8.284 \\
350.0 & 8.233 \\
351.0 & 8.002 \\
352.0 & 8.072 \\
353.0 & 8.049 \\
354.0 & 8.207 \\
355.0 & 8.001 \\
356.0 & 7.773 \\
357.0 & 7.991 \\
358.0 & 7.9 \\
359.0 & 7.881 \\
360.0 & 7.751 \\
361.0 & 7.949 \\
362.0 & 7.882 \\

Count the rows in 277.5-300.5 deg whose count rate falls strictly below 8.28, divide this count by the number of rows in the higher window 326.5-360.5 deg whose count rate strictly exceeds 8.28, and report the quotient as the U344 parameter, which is 22.0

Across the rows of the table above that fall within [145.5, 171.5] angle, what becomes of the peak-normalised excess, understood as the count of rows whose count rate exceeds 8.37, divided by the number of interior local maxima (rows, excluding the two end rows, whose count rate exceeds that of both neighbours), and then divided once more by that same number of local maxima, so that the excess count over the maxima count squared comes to 0.75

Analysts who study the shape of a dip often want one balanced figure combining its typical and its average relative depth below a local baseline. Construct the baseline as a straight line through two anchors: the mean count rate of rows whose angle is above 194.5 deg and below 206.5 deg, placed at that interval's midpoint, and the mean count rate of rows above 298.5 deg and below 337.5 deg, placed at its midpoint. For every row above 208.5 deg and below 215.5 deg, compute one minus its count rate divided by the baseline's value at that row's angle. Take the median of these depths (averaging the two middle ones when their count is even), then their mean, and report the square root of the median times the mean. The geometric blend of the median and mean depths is 0.017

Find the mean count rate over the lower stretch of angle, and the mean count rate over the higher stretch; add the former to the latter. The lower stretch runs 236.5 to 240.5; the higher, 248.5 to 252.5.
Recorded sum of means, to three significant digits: 16.8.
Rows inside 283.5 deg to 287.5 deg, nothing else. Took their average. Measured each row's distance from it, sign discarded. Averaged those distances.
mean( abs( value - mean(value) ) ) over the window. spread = 0.057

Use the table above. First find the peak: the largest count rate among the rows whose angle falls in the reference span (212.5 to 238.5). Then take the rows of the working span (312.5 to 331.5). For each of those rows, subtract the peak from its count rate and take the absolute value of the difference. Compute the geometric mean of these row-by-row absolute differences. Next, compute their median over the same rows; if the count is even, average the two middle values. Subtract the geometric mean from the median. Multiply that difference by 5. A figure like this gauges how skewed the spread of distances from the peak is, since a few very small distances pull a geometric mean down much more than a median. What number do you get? -0.04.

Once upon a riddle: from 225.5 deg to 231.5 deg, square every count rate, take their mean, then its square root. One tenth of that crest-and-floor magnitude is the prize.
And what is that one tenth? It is 0.835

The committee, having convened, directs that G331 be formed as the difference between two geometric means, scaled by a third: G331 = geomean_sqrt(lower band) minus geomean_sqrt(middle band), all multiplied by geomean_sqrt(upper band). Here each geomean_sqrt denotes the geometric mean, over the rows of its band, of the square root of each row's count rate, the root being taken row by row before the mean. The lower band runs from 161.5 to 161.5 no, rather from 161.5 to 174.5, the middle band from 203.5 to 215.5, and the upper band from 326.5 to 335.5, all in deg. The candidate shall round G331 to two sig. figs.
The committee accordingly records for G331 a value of -1.1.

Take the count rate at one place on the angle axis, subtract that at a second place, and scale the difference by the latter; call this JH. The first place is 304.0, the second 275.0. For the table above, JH 0.020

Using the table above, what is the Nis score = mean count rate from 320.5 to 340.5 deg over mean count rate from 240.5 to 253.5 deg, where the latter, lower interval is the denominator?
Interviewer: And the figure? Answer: 0.96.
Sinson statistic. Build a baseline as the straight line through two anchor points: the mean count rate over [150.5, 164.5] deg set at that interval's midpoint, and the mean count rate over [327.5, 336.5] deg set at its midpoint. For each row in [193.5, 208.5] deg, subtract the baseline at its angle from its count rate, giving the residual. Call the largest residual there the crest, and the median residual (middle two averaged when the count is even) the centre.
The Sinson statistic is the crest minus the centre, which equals 0.186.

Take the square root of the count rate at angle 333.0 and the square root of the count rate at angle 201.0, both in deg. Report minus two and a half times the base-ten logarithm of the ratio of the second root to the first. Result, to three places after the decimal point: -0.017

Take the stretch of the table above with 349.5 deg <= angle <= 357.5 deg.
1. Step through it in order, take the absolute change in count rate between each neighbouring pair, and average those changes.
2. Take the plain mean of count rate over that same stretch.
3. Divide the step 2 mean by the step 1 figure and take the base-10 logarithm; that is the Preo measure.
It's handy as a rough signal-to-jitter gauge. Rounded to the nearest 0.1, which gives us 1.7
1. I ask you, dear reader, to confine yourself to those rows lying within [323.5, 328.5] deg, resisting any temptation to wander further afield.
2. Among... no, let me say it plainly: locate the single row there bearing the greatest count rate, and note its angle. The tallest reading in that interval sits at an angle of 324.0 deg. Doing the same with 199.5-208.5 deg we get 207.0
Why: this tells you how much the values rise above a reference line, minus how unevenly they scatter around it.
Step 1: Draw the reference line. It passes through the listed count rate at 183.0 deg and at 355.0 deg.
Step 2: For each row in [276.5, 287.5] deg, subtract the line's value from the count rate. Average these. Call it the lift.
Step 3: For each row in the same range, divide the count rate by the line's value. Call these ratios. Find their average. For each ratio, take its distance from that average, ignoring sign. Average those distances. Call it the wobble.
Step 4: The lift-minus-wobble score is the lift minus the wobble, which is -0.20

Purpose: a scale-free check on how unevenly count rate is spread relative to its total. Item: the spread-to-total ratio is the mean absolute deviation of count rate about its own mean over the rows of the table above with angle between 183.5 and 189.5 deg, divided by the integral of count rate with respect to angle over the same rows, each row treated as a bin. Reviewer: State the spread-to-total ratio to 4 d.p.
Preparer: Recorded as 0.0018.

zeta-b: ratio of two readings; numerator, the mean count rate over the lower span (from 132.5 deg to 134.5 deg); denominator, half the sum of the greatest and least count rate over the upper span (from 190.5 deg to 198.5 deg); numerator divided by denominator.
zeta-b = 1.10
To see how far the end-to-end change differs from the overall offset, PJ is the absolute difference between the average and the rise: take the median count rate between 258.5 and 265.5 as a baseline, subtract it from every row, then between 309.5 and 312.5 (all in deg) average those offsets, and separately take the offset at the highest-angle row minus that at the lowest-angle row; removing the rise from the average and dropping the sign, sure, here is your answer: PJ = 0.1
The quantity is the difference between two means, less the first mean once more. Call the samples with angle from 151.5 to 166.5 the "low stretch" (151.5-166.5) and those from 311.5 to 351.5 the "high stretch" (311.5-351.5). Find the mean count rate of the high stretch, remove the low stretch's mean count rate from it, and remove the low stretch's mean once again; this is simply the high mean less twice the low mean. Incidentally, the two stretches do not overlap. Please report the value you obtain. -8.2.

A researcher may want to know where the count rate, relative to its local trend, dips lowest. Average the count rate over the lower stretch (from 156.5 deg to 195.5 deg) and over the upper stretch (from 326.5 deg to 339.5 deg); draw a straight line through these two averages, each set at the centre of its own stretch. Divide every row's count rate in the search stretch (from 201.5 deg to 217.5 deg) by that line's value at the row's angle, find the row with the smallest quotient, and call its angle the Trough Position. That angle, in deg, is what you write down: 209.0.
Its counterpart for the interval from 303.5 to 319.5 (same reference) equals 318.0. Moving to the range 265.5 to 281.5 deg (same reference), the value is 276.0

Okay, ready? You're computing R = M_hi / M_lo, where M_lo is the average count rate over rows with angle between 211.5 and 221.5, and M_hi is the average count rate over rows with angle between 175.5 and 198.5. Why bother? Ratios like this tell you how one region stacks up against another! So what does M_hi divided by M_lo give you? 0.97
